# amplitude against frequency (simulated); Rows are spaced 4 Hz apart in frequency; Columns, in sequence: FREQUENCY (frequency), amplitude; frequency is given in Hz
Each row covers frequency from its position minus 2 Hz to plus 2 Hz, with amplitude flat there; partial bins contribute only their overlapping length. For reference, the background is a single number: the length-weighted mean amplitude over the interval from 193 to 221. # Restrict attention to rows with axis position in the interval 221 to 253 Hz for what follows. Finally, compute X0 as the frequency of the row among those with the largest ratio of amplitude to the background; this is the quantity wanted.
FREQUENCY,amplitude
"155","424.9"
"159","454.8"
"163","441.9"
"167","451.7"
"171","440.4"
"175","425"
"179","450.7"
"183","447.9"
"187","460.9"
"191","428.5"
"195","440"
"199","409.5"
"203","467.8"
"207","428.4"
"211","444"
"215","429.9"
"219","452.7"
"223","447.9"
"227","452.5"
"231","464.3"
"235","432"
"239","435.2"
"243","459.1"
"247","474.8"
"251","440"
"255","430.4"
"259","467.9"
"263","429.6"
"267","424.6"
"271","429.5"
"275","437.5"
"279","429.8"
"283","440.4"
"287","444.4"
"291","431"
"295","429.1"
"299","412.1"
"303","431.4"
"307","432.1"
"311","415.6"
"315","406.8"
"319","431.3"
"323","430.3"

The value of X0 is 247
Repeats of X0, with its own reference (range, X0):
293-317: 307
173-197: 187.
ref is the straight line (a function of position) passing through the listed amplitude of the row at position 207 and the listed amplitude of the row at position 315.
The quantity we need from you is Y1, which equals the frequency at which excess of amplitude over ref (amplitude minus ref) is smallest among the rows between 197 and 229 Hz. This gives 199 Hz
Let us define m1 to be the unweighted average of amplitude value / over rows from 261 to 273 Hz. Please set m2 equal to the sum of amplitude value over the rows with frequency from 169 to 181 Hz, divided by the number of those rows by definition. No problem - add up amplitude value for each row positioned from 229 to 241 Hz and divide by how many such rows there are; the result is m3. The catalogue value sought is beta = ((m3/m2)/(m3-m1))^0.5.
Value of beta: 0.3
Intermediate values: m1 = 428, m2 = 439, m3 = 444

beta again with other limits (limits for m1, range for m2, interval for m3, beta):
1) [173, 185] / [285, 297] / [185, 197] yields 0.7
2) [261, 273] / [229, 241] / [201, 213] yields 0.2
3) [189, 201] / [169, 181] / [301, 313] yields 1.6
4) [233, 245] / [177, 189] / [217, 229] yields 0.3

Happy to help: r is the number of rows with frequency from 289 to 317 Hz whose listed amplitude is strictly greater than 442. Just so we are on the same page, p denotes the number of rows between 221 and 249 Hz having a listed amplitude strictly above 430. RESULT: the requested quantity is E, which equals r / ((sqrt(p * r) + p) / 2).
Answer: 0.0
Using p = 7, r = 0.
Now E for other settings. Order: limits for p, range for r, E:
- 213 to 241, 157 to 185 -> 0.7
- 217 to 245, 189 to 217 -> 0.4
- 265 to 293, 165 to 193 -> 1.0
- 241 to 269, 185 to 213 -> 0.7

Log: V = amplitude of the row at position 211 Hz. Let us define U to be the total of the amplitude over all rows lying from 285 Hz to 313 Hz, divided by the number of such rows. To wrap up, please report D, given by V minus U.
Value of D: 16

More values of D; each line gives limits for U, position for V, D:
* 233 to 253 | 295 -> -19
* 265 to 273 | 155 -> -2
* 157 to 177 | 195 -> -3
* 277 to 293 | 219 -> 16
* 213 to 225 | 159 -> 11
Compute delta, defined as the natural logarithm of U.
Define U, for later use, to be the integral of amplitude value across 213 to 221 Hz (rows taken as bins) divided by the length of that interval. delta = 6.09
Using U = 441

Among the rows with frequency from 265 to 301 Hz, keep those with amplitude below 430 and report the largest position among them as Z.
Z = 299 Hz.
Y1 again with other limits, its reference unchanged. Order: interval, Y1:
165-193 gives 175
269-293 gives 271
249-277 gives 267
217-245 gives 235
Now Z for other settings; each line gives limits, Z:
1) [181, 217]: 215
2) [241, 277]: 271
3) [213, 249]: 215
